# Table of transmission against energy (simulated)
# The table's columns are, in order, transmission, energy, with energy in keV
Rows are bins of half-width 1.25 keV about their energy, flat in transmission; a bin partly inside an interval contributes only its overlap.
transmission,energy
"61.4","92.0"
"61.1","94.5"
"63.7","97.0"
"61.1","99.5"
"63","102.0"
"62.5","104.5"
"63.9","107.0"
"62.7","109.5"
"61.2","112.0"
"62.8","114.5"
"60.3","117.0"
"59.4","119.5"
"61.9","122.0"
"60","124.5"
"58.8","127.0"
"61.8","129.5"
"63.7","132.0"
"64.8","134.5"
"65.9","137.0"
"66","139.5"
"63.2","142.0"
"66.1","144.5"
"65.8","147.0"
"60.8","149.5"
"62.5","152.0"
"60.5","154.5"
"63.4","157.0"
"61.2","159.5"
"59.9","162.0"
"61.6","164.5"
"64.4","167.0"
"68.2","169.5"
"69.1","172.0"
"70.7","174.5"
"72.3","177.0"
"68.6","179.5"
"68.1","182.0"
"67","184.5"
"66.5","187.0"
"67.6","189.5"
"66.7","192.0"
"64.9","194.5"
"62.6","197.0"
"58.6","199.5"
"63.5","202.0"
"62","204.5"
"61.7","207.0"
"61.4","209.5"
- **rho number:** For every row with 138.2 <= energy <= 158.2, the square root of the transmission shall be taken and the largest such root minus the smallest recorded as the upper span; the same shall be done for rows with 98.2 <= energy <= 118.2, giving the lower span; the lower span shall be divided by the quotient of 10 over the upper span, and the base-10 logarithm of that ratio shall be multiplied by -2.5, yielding 5.2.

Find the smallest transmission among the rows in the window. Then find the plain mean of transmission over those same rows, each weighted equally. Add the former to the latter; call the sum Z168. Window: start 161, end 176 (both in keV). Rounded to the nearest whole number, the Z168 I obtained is 126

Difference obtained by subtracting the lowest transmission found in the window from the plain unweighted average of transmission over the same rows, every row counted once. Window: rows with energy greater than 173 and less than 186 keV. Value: 2.3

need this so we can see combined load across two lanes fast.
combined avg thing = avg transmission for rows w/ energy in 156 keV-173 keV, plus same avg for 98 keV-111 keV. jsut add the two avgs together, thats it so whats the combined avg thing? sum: 127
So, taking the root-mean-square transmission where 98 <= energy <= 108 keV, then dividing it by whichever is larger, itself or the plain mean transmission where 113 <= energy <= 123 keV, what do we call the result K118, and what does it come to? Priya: 1.00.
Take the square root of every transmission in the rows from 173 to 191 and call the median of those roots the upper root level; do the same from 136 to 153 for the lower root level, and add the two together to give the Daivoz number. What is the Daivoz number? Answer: 16.4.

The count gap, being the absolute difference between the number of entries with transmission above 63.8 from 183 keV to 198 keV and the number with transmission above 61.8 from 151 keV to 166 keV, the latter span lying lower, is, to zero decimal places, 3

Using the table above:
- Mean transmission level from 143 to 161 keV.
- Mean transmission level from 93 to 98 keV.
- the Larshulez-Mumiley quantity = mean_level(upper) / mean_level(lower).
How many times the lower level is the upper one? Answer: 1.01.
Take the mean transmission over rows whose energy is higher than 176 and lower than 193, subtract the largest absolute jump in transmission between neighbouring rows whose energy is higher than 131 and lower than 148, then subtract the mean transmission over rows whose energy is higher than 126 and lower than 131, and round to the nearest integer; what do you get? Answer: 5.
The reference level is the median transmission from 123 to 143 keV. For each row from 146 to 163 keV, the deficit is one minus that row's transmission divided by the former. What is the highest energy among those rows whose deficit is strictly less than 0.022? 157.0 keV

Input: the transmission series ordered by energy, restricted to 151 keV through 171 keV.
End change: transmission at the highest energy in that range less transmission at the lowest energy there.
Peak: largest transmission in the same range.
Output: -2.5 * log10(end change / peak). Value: 2.7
